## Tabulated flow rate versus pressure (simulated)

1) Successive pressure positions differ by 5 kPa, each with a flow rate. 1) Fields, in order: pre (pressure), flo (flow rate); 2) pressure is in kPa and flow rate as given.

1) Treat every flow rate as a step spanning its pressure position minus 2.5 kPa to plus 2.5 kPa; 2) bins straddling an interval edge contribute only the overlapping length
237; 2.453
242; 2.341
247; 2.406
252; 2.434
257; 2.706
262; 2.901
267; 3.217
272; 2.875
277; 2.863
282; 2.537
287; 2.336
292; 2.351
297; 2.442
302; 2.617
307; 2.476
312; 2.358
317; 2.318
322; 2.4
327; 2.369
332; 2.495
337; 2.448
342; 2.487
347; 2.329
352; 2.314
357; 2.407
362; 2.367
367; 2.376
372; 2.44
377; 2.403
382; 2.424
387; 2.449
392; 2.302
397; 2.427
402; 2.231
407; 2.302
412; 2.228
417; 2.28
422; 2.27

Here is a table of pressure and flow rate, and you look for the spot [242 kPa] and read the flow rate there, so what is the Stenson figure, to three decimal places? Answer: 2.341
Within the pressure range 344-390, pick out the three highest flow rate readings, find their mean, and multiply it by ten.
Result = 24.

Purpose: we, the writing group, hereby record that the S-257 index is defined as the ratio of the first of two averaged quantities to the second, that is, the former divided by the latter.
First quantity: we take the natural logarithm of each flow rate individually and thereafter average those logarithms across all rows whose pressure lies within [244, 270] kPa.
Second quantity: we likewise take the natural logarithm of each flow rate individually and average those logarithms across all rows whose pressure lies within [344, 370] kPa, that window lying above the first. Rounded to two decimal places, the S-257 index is 1.16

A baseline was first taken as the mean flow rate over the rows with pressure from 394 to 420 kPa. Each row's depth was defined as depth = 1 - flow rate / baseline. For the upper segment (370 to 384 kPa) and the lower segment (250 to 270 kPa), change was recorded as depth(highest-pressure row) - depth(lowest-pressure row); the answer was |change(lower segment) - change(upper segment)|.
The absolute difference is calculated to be 0.35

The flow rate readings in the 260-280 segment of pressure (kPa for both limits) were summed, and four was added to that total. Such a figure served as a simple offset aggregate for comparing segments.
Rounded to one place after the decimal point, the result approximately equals 15.9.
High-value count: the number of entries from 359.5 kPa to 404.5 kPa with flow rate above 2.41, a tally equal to 4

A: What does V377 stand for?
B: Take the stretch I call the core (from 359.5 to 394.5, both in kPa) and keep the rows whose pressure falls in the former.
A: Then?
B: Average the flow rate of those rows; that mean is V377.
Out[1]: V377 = 2.39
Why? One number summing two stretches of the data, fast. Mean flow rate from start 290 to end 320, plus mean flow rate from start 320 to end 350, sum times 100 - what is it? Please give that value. 485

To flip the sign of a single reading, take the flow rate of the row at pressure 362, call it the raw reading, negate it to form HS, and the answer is -2.37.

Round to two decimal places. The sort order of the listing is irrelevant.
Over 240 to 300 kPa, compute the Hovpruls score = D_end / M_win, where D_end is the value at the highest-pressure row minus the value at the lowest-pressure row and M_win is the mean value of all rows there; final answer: 0.04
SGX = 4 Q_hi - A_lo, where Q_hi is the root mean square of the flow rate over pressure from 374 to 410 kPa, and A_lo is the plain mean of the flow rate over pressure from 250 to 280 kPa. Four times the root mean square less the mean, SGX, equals 6.6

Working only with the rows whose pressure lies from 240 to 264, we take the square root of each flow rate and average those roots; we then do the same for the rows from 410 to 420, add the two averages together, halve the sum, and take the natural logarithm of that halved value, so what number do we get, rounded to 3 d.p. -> 0.438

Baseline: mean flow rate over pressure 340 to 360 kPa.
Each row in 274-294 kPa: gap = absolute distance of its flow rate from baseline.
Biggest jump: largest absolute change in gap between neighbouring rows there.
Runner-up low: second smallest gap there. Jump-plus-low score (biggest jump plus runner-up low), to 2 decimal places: 0.37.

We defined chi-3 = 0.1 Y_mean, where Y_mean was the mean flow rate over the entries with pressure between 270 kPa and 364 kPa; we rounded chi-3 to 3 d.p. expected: 0.246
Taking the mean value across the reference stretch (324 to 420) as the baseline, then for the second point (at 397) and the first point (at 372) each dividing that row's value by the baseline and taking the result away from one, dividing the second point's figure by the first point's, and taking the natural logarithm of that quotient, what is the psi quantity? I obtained -0.2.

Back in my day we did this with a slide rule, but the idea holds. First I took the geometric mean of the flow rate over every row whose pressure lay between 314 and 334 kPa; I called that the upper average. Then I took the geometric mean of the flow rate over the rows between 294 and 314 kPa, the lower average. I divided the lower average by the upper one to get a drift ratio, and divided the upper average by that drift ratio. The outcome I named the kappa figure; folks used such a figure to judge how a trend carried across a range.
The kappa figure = 2.32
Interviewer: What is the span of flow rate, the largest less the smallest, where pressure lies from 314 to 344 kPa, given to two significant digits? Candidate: 0.18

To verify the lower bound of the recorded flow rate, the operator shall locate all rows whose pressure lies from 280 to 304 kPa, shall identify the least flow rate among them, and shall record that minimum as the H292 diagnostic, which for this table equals 2.336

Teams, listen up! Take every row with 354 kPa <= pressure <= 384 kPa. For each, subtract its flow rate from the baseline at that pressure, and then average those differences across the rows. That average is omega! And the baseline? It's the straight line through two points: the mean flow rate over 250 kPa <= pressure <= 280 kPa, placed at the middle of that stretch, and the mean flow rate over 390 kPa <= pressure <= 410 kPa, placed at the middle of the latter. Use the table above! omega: 0.03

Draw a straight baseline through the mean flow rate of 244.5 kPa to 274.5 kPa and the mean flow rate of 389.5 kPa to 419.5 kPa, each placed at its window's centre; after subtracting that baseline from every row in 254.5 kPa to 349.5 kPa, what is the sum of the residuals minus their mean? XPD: -1.21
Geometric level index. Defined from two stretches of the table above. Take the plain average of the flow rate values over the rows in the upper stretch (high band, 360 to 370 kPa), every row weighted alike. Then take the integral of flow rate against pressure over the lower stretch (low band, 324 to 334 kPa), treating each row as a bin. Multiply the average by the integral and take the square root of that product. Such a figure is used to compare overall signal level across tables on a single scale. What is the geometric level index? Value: 7.6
